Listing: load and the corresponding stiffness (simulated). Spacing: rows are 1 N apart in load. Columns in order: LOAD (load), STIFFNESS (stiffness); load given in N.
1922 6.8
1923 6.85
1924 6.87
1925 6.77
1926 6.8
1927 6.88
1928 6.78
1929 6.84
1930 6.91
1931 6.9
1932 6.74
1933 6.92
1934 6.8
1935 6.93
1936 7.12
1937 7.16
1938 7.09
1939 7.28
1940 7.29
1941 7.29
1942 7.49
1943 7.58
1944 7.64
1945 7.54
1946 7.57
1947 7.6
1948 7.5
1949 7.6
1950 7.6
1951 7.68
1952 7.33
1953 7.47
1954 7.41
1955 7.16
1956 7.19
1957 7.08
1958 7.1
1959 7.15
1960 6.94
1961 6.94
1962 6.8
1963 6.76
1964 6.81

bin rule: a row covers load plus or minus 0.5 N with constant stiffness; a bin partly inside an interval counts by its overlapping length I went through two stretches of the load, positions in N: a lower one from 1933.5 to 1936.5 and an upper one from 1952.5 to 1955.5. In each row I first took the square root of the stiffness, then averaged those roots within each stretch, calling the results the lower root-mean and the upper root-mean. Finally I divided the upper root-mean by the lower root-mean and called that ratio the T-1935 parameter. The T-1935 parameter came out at 1.028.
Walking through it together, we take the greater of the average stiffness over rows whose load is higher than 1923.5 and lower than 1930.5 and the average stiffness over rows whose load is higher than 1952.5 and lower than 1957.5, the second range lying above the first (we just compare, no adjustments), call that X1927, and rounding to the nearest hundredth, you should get 7.26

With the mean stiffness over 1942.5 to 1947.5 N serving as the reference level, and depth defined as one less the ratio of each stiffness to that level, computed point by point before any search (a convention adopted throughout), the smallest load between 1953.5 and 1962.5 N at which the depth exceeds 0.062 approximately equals 1957 N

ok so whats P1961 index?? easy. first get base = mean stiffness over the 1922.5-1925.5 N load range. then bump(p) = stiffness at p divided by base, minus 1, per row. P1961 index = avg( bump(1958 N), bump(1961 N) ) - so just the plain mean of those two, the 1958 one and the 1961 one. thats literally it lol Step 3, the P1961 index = 0.03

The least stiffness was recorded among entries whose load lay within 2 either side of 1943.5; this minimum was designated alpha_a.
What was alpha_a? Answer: 7.49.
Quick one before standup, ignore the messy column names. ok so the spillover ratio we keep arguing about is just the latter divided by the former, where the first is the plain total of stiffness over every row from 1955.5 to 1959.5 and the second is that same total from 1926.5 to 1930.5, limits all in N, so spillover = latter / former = 0.96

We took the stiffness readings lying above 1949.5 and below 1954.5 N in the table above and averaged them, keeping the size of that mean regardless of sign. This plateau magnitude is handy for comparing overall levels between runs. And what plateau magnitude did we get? 7.5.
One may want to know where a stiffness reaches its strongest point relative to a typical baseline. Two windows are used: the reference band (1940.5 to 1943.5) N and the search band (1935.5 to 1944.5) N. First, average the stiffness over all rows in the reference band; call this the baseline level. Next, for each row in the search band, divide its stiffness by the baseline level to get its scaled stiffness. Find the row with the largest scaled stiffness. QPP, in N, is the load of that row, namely 1944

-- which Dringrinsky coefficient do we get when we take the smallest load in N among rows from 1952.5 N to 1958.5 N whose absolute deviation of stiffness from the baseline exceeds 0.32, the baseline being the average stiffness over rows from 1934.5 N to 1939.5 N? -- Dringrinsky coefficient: 1953 N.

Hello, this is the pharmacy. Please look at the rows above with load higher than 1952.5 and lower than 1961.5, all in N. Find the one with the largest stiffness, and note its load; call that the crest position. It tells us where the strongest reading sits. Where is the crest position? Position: 1953 N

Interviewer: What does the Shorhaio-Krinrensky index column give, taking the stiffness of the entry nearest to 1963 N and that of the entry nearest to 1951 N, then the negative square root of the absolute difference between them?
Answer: -1.0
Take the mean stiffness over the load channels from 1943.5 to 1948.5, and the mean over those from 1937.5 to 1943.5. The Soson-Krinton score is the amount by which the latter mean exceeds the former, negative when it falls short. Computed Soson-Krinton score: -0.23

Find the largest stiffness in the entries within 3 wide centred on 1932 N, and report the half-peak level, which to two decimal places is 3.46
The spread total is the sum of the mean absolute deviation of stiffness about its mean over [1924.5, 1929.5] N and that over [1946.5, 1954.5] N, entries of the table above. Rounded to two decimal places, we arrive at 0.13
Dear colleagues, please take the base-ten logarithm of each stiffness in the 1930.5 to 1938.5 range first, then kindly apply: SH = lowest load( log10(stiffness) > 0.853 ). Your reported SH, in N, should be 1937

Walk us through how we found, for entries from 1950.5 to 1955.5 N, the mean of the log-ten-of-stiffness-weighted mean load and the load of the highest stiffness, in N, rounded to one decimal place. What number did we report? 1952.0 N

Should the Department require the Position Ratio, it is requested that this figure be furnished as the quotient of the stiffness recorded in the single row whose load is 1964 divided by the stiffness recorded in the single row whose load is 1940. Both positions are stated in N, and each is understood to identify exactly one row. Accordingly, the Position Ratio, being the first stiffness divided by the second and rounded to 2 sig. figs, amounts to 0.93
